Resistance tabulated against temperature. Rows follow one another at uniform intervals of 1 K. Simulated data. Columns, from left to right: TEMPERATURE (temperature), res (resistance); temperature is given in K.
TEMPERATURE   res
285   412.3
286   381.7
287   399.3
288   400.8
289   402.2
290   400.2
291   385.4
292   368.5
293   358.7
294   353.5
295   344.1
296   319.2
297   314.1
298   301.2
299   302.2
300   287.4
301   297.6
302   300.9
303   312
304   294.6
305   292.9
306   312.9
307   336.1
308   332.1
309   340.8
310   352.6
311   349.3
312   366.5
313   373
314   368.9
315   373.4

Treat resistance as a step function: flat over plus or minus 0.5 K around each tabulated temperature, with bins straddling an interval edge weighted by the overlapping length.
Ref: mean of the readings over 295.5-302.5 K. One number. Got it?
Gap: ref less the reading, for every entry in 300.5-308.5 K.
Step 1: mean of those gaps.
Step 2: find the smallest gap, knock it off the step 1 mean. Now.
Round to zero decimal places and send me 26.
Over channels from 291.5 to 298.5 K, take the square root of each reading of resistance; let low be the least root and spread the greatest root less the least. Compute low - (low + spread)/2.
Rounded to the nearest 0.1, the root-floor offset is 7.8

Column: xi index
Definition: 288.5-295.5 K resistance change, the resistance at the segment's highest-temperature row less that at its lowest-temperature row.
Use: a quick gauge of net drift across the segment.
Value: -58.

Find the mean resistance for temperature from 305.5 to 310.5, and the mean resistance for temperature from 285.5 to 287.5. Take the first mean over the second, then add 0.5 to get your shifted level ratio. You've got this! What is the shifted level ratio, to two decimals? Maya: 1.36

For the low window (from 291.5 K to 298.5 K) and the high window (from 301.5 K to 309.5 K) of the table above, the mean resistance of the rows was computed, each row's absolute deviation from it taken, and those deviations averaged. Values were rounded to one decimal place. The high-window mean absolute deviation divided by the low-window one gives 0.7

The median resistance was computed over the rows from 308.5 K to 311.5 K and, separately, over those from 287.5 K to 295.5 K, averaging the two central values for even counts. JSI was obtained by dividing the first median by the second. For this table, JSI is 0.927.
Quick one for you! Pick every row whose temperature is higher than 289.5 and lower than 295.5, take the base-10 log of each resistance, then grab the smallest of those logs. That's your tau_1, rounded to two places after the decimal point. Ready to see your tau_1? 2.54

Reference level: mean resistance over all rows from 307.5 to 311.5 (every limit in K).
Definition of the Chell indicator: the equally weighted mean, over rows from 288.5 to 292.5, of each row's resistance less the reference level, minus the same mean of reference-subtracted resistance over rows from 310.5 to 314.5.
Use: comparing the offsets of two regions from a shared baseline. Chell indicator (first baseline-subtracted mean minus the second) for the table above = 25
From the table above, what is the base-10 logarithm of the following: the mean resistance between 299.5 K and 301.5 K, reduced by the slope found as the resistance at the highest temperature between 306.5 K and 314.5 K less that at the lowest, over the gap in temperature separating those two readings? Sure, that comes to 2.46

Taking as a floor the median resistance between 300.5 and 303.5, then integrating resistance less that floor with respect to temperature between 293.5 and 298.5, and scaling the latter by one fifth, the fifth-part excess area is 26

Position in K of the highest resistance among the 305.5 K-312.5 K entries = 312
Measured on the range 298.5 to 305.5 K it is 303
